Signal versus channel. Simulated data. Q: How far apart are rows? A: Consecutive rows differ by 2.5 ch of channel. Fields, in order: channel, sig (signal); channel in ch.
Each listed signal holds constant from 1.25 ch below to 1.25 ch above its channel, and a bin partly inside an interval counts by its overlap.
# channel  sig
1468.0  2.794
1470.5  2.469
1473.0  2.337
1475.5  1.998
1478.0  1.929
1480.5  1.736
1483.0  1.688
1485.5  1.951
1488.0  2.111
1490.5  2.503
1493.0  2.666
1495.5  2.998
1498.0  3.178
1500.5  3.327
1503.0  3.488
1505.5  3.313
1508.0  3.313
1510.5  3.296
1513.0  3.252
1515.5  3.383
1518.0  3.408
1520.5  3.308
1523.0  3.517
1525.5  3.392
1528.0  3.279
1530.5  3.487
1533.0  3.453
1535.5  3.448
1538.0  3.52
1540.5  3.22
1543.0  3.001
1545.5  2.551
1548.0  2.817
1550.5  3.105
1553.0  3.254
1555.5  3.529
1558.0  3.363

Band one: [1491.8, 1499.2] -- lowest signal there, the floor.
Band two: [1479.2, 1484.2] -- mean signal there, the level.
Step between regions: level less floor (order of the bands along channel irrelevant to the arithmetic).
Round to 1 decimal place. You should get -1.0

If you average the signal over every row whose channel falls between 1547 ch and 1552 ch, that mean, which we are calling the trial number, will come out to 3.0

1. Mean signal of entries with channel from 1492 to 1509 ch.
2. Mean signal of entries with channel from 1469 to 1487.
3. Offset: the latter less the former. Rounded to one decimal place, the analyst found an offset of -1.2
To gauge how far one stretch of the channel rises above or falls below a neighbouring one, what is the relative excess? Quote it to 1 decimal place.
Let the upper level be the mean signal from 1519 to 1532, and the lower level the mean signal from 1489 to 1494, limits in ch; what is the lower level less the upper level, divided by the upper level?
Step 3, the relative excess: -0.2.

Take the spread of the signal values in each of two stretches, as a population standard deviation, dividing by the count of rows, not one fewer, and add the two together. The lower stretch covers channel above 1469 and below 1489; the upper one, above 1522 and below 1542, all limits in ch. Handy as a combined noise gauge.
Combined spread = 0.36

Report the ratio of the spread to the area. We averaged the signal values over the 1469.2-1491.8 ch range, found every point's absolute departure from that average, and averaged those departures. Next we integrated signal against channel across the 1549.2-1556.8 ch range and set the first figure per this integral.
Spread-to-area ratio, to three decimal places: 0.010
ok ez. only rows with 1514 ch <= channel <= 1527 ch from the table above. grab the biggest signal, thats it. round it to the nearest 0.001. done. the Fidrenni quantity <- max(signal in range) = 3.517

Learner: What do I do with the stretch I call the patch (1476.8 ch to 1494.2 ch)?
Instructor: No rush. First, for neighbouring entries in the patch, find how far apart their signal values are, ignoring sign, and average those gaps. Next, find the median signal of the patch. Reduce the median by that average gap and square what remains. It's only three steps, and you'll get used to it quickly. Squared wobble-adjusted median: 3.1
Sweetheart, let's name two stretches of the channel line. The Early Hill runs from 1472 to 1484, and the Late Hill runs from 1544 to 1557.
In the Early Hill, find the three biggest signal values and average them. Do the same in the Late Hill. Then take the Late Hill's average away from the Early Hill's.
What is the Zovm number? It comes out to -1.2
